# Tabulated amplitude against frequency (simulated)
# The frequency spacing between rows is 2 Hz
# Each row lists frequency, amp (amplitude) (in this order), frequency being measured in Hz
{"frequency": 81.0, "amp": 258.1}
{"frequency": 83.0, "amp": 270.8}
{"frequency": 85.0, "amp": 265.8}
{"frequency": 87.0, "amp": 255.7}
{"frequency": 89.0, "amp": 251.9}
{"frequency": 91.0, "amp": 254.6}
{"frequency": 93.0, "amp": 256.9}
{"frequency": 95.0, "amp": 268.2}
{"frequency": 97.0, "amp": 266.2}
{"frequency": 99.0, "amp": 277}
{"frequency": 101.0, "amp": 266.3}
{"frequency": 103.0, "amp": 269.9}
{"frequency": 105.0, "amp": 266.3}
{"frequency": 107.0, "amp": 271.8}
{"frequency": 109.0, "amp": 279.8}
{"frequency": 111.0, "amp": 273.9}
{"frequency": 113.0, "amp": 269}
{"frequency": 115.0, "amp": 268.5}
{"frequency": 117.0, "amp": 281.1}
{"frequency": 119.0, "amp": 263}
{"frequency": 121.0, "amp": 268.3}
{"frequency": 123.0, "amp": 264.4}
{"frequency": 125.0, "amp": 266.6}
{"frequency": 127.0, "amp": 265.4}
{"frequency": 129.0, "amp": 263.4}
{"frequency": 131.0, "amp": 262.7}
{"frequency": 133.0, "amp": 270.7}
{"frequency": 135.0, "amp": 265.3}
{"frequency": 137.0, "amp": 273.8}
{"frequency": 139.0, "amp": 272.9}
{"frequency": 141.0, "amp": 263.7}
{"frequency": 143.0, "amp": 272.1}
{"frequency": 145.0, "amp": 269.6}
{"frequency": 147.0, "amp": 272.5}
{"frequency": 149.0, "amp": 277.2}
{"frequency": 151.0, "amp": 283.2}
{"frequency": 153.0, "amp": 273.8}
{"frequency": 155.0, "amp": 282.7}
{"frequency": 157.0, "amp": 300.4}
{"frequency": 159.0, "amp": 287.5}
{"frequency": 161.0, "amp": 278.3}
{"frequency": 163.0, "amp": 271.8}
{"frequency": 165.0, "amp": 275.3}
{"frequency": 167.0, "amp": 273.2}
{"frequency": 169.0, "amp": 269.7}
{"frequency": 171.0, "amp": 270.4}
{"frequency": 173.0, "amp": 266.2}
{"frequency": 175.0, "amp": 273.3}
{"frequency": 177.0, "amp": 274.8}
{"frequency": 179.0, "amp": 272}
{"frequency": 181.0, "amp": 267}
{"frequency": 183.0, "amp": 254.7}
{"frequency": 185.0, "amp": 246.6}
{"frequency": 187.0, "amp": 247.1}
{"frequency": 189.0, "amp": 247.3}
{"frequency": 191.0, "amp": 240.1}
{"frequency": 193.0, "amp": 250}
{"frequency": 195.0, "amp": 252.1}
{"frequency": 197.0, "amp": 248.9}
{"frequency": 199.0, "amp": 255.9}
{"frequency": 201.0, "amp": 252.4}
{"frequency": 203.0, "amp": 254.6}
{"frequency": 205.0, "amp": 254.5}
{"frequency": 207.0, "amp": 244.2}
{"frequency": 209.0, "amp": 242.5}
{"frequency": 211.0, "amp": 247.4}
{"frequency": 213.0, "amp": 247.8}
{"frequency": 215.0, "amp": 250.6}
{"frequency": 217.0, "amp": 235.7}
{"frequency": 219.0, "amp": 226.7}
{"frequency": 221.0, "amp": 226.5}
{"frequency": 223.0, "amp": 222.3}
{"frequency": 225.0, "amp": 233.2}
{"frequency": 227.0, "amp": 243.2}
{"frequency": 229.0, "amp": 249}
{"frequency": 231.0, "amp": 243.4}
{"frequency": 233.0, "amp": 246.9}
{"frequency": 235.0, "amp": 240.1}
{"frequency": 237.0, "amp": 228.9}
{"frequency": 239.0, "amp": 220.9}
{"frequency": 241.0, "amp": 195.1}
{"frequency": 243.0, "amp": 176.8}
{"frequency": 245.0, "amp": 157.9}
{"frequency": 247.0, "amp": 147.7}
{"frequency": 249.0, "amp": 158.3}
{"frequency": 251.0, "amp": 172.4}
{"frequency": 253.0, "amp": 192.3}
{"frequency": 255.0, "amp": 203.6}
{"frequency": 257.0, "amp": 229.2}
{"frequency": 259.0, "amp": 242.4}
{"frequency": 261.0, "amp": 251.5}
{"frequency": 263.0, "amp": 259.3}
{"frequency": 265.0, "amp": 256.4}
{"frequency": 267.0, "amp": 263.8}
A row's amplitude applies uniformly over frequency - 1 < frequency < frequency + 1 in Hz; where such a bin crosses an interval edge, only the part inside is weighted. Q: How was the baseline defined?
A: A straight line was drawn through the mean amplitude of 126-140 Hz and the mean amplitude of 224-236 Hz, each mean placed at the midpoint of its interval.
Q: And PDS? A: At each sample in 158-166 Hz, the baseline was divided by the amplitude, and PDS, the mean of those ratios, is 0.94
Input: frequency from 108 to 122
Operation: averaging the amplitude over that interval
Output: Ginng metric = 272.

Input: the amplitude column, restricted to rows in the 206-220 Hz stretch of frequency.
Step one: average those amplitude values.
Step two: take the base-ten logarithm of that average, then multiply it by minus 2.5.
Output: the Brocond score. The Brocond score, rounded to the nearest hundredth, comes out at -5.96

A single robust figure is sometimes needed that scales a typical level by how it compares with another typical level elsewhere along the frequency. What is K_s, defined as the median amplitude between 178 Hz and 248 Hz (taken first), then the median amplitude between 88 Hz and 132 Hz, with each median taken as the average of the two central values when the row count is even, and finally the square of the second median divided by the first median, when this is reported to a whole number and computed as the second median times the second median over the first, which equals 288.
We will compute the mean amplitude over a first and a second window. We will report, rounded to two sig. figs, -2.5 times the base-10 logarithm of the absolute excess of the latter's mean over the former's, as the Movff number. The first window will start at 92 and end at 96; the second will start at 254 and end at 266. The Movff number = -3.4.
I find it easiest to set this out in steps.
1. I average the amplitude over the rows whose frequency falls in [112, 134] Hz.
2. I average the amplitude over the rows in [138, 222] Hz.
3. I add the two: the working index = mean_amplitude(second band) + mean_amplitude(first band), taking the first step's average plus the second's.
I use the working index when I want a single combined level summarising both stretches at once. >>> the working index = 529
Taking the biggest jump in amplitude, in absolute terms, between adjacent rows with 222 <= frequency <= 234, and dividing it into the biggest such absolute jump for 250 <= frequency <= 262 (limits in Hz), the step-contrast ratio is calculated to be 2.3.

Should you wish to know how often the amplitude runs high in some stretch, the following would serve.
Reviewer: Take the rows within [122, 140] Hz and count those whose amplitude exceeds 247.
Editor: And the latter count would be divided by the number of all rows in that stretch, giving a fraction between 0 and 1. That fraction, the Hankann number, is 1.0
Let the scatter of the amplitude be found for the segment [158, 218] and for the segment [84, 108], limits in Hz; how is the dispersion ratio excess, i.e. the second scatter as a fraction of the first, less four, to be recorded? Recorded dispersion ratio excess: -3.4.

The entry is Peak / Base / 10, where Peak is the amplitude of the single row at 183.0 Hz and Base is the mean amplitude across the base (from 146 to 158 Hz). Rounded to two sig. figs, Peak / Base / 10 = 0.090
